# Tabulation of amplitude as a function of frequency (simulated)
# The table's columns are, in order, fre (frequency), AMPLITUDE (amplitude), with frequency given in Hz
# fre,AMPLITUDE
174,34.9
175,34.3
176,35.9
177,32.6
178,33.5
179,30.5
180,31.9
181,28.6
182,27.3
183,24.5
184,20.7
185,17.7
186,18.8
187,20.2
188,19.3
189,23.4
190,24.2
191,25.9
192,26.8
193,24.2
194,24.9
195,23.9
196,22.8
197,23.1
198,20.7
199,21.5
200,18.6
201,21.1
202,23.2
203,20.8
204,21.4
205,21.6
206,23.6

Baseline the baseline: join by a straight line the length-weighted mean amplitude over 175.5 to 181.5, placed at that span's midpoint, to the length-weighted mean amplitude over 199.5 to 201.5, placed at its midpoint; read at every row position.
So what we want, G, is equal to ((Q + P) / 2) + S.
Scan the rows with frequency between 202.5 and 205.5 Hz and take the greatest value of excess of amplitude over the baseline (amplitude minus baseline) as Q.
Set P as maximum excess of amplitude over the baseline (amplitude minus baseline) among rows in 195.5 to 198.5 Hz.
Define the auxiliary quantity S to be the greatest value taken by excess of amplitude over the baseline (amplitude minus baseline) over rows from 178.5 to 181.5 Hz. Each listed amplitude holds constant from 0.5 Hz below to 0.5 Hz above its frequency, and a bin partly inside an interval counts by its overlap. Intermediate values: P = 1.3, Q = 4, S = 0.6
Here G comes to 3.4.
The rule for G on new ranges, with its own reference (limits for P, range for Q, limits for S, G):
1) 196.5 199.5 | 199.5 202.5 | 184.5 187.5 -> -4.5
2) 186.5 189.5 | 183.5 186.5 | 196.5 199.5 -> -4.3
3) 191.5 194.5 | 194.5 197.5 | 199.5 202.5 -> 5.9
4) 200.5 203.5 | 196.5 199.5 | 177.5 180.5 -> 3.8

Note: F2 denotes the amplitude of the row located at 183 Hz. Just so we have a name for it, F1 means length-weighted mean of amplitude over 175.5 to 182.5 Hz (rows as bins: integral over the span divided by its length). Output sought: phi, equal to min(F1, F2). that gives 24.5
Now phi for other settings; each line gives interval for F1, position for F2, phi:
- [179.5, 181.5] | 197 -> 23.1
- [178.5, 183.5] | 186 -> 18.8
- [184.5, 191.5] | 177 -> 21.4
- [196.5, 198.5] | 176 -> 21.9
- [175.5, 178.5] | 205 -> 21.6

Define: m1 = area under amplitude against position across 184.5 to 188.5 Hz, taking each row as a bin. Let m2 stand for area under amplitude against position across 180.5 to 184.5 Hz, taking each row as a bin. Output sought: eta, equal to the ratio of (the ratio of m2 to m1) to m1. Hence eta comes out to 0.018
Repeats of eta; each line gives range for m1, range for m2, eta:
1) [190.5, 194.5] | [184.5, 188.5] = 0.007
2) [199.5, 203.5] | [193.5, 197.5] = 0.014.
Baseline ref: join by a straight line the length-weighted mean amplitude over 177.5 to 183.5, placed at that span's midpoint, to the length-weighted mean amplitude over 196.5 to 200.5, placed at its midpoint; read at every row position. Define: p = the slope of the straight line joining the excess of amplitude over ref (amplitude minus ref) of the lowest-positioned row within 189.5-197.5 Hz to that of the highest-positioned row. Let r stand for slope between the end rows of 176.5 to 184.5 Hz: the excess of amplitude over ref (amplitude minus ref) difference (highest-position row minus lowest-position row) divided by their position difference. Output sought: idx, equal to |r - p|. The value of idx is 1.5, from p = 0.3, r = -1.2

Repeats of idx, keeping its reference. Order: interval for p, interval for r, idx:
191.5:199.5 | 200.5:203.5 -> 0.6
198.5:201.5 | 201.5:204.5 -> 0.7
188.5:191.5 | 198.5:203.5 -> 1.4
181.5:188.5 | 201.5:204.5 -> 0.4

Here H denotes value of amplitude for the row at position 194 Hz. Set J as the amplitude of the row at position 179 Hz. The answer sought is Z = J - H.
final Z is 6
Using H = 24.9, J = 30.5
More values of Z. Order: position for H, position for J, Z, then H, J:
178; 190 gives -9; 33.5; 24.2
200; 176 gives 17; 18.6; 35.9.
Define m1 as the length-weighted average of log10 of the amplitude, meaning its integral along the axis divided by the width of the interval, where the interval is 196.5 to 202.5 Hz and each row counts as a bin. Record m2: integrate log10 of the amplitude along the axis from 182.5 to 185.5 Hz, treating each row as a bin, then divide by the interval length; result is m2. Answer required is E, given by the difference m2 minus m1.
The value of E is -0.01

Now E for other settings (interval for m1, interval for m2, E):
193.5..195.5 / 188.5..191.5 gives 0.00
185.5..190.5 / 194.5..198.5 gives 0.03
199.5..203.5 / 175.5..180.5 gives 0.20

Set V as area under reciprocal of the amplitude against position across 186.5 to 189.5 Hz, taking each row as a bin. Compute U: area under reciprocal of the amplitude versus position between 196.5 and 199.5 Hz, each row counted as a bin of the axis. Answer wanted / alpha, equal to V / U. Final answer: 1.04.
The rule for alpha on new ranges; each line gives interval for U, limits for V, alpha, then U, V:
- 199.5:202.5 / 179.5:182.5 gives 0.71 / 0.144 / 0.103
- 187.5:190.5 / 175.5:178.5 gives 0.65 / 0.136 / 0.088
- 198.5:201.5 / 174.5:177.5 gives 0.59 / 0.148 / 0.088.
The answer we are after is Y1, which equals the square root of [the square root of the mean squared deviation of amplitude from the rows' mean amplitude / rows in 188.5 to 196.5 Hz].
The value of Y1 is 1.11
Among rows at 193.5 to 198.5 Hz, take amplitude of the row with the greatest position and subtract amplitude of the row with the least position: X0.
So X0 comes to -4.2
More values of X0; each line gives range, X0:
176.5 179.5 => -2.1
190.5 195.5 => -2.0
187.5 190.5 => 4.9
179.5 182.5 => -4.6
